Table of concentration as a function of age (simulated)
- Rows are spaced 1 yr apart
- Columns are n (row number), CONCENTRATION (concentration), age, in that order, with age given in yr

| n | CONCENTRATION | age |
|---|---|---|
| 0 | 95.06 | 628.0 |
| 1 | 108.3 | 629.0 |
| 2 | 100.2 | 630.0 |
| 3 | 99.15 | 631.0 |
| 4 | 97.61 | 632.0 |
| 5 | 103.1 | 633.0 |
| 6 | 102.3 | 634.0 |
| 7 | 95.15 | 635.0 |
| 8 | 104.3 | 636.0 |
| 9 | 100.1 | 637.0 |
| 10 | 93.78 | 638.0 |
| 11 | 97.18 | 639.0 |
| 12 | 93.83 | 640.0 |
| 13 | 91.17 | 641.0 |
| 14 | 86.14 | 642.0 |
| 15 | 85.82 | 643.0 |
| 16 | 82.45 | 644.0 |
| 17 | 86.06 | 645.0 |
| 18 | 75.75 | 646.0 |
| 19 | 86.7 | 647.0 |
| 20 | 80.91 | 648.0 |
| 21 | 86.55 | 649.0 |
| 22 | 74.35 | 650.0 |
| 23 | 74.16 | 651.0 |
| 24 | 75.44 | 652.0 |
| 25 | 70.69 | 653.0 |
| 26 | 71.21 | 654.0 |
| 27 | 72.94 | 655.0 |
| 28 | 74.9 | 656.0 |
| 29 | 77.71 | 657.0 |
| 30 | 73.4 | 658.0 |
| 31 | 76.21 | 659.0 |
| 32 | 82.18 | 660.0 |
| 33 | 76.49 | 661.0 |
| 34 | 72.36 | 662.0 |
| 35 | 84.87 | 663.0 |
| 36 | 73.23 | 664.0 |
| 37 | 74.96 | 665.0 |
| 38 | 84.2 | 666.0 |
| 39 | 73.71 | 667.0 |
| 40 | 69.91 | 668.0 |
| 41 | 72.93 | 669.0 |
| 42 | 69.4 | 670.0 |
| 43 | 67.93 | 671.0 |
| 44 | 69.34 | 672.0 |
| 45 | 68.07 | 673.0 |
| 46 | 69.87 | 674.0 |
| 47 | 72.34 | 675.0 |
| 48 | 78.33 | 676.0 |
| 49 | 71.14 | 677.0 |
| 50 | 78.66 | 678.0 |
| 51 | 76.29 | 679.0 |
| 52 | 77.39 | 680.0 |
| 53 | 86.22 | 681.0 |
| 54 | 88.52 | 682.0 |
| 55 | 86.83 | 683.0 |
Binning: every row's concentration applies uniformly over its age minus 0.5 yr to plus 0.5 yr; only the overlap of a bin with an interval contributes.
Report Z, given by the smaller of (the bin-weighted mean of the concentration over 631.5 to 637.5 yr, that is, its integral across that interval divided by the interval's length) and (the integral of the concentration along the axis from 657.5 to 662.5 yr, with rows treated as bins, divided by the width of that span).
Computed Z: 76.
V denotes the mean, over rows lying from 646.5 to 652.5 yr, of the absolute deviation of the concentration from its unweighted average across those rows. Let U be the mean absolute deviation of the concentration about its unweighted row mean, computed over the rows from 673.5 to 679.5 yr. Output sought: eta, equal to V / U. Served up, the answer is 1.5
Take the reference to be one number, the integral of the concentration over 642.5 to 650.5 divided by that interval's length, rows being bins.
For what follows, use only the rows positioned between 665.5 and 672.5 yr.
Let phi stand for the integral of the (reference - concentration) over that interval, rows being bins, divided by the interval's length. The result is 10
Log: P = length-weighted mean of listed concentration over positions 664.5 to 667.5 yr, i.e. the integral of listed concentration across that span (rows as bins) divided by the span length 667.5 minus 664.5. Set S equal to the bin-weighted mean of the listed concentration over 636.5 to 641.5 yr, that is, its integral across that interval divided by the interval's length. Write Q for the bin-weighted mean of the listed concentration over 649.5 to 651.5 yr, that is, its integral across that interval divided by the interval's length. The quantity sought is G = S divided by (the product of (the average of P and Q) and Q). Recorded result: 0.0169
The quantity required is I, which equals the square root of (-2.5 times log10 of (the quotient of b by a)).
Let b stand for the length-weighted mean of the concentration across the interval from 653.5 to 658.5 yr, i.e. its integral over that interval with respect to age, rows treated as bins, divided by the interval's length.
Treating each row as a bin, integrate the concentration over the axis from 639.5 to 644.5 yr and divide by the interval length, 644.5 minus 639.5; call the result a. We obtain 0.4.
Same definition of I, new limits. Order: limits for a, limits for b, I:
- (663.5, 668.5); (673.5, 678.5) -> 0.1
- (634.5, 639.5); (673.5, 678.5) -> 0.6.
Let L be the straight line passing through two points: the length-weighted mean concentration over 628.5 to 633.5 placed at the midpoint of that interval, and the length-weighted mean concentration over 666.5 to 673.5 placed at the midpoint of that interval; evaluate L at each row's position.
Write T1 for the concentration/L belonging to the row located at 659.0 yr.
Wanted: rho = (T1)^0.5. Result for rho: 0.98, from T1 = 0.96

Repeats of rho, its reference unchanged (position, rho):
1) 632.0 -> 0.98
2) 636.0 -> 1.03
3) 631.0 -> 0.99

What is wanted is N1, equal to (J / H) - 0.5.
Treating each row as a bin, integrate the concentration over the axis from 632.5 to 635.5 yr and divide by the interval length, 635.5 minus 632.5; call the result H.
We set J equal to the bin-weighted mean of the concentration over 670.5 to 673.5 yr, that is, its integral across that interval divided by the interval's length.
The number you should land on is 0.18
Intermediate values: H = 100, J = 68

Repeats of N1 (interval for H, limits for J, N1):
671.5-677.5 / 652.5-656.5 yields 0.51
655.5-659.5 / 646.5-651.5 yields 0.57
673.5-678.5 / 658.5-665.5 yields 0.54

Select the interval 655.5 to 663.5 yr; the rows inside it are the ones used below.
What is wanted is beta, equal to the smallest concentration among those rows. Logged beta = 72.36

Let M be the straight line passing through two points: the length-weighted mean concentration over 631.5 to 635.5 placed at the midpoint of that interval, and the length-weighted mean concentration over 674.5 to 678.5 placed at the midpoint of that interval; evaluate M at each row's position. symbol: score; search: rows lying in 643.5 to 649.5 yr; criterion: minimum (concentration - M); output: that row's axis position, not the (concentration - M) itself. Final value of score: 646.0 yr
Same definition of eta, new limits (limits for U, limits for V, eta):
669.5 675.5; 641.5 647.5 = 2.9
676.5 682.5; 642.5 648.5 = 0.6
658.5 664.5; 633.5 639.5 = 0.9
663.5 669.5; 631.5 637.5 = 0.9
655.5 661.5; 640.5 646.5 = 1.7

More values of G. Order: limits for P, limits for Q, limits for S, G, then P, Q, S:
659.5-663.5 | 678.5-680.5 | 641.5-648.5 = 0.0139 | 79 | 77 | 83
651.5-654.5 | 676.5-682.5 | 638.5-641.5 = 0.0155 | 72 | 80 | 94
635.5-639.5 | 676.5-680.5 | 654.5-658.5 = 0.0113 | 99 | 76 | 75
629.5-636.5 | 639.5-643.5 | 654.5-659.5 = 0.0089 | 100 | 89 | 75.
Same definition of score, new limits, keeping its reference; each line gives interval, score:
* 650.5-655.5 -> 653.0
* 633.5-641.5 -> 641.0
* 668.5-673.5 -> 671.0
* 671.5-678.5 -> 673.0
